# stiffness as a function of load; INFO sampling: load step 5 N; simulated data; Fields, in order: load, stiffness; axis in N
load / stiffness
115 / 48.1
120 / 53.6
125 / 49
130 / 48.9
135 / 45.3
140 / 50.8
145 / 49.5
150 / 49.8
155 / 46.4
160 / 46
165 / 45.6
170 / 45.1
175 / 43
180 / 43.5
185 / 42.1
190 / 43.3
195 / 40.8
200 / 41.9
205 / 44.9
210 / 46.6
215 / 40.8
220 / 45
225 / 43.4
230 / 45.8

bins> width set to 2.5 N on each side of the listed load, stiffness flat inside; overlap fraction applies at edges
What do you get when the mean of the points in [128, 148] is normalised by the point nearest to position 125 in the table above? 0.99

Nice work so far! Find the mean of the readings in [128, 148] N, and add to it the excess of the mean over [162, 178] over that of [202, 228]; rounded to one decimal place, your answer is 49.1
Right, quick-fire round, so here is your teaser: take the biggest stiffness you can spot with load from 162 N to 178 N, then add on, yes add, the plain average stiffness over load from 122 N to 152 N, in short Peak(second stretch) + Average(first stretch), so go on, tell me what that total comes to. 94.5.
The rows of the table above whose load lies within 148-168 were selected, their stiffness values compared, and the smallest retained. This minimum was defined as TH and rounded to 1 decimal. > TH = 45.6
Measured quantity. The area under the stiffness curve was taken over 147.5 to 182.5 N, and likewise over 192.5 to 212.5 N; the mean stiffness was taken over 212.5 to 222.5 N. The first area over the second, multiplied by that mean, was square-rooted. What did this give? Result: 8.9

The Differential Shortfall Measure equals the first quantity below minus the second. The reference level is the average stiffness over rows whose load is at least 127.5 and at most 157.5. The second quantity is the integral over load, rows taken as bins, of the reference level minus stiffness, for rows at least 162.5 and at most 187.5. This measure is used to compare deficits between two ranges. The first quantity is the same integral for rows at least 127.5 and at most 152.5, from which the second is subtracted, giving -125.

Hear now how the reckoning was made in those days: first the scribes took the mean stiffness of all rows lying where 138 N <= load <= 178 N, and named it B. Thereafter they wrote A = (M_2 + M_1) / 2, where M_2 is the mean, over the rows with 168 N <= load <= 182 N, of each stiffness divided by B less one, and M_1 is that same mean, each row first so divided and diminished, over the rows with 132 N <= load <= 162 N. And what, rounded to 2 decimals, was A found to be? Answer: -0.02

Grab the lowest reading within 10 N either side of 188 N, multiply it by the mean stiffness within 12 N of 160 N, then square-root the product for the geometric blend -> 44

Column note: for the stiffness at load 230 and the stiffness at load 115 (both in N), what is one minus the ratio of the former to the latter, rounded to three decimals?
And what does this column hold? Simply 0.048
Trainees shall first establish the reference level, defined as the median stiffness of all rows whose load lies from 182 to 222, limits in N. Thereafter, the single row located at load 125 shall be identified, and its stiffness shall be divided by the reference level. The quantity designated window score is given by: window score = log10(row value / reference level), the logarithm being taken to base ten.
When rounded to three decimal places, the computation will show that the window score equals 0.060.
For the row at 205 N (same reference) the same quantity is 0.022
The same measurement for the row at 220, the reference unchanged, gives 0.023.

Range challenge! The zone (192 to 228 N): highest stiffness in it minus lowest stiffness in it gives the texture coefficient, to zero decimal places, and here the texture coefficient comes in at 6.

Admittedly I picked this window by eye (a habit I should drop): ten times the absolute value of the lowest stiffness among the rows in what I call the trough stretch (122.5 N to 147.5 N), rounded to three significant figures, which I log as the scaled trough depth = 453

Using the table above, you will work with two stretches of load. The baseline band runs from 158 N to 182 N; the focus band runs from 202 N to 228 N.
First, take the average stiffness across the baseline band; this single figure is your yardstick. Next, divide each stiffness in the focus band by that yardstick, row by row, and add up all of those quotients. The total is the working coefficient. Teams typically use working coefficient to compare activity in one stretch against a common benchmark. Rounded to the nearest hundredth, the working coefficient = 4.94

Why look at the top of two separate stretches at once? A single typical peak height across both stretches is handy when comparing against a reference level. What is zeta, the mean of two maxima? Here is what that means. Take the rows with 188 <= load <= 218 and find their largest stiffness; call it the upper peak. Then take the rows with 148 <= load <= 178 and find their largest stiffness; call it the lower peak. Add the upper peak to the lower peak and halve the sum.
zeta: 48.2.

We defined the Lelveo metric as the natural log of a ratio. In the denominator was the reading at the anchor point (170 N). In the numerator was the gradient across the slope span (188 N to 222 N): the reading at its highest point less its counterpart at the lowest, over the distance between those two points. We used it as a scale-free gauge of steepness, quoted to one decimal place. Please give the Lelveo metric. -6.7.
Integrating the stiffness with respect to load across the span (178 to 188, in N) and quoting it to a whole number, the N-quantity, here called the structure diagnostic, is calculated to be 428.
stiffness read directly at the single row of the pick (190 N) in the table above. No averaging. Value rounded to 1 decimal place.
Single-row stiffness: 43.3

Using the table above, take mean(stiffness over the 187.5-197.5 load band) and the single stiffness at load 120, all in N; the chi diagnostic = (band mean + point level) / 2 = 47.8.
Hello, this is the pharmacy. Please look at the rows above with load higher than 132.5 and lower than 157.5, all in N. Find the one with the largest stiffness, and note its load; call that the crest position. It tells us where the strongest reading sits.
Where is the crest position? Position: 140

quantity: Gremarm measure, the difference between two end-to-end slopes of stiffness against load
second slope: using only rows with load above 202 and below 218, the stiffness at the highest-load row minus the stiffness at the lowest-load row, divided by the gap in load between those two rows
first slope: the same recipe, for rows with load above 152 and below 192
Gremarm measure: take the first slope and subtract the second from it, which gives 0.3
